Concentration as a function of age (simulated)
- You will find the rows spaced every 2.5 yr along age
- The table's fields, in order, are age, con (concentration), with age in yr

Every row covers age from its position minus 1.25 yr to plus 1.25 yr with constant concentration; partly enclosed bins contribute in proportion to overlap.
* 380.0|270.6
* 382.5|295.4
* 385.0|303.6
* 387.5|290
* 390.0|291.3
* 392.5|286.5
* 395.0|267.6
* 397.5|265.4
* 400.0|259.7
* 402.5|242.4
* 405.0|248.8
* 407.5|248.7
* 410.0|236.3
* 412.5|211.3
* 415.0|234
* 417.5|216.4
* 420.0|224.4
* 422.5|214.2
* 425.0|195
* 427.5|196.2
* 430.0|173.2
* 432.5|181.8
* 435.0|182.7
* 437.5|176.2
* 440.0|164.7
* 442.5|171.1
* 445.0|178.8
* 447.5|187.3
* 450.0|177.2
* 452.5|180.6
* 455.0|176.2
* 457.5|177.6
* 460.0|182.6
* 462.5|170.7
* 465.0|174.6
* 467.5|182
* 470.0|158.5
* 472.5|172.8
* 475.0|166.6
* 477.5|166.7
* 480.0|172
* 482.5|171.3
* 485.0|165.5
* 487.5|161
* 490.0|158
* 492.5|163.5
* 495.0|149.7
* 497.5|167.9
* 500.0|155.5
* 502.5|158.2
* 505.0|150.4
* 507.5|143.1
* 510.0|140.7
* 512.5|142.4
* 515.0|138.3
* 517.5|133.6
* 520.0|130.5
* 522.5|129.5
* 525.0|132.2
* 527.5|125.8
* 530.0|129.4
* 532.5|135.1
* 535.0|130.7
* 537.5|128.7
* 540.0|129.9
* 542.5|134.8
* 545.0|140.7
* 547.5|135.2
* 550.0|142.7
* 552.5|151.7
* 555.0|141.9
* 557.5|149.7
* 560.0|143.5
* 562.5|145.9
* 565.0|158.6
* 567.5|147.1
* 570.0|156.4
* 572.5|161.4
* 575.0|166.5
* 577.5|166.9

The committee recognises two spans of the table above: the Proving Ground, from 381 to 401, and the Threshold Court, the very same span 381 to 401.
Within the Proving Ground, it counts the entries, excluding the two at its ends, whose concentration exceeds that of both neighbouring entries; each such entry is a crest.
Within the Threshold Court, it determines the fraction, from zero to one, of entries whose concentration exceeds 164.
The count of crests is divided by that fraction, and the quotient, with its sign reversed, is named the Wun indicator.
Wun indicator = -2.0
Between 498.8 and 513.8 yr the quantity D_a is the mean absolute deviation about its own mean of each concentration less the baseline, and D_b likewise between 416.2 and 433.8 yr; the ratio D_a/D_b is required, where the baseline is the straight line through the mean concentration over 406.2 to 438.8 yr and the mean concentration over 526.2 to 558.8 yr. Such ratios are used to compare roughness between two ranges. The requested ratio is 0.32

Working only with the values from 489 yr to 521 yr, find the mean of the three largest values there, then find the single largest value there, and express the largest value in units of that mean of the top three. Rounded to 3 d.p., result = 1.029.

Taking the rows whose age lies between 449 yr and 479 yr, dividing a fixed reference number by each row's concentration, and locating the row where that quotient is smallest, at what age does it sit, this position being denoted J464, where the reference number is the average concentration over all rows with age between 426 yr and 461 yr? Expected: 460.0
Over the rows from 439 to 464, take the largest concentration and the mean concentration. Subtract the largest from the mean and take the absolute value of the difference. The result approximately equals 11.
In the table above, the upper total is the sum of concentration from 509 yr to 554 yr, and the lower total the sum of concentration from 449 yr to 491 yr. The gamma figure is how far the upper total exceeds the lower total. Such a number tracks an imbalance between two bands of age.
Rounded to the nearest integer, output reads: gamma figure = -482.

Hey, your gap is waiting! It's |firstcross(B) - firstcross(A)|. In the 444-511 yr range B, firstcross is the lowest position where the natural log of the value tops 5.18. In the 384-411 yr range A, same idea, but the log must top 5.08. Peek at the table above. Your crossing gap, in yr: 60.0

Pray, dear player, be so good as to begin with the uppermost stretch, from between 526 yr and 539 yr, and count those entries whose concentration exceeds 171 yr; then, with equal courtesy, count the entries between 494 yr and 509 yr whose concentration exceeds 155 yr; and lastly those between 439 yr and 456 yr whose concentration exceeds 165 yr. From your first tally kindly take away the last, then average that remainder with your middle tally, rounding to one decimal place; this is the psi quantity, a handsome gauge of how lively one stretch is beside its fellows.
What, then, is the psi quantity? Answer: -1.5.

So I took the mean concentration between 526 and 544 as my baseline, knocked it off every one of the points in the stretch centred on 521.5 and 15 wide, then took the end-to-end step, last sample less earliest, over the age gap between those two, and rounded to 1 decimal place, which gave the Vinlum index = -1.0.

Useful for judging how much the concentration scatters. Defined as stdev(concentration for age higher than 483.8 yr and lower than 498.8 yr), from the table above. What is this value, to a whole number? 6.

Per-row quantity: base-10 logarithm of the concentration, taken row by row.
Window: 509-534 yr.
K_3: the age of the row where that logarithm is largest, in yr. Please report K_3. 512.5 yr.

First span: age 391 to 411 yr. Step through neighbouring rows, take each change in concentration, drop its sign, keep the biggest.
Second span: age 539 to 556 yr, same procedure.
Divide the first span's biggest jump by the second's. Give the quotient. 1.9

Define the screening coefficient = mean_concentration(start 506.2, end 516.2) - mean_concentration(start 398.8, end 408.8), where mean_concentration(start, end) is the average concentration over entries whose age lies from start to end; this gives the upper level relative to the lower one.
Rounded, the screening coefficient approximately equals -109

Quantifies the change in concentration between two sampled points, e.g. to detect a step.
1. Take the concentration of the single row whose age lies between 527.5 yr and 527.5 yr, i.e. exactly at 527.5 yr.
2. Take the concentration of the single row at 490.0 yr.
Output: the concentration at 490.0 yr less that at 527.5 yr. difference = 32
